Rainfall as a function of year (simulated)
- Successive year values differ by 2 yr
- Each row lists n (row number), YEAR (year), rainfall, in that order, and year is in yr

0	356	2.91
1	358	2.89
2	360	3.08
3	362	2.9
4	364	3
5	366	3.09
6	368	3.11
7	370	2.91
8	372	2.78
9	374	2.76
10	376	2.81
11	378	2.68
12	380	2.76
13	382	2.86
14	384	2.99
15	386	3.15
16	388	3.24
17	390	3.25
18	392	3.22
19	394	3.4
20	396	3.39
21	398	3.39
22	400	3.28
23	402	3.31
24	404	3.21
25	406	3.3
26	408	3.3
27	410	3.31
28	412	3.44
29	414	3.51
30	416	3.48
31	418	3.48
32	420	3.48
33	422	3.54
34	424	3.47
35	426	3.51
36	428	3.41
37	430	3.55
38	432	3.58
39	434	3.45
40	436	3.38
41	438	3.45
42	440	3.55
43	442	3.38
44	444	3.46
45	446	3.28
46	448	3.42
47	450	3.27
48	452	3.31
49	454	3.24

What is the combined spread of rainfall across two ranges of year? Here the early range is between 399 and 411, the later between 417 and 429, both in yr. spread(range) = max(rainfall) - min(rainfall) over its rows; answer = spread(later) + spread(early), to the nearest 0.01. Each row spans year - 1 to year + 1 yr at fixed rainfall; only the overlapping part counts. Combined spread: 0.23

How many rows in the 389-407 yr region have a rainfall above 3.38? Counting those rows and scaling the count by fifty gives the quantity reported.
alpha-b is 150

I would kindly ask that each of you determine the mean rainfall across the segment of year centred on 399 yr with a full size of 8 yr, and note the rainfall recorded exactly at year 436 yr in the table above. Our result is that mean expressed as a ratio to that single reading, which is 0.99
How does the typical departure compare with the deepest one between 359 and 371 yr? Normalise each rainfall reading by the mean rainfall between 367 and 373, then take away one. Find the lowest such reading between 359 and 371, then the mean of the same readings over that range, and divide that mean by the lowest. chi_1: -2.45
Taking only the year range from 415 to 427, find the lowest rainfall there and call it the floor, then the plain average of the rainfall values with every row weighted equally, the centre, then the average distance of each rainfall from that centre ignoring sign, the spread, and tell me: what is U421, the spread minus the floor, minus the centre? -6.9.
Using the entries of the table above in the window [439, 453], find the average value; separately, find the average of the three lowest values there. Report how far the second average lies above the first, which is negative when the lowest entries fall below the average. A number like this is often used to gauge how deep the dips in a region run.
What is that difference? -0.095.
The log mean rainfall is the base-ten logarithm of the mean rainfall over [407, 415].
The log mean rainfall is 0.530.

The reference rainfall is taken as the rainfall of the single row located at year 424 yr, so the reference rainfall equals 3.47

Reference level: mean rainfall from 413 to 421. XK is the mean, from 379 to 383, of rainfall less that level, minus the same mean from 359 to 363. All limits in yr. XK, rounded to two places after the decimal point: -0.18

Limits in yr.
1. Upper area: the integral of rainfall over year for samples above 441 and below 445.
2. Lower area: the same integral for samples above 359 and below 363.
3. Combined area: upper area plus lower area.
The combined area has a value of 25.6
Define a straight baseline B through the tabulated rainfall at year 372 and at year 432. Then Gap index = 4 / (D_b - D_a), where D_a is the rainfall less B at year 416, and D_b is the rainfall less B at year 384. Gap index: -63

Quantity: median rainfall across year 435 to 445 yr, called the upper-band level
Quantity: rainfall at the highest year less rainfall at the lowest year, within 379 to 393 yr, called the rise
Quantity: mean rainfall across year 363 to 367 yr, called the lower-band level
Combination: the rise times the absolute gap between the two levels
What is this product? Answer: 0.19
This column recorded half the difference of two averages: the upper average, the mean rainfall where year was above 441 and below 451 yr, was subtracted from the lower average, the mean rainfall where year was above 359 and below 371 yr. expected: -0.17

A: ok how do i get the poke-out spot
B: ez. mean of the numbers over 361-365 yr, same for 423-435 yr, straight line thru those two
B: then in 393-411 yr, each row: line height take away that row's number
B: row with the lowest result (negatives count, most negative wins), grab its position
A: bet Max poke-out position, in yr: 394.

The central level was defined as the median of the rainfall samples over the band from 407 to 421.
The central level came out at 3.48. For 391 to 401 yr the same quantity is 3.39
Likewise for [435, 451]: 3.40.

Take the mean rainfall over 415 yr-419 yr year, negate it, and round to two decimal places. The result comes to -3.48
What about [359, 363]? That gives -2.99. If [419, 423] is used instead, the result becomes -3.51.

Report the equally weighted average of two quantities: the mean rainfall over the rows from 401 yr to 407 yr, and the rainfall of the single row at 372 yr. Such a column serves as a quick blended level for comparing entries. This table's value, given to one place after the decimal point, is 3.0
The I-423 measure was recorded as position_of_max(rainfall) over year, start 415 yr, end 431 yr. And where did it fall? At 430 yr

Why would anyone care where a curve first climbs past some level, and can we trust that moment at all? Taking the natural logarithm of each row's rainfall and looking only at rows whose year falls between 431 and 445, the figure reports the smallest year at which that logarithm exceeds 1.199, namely 432 yr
